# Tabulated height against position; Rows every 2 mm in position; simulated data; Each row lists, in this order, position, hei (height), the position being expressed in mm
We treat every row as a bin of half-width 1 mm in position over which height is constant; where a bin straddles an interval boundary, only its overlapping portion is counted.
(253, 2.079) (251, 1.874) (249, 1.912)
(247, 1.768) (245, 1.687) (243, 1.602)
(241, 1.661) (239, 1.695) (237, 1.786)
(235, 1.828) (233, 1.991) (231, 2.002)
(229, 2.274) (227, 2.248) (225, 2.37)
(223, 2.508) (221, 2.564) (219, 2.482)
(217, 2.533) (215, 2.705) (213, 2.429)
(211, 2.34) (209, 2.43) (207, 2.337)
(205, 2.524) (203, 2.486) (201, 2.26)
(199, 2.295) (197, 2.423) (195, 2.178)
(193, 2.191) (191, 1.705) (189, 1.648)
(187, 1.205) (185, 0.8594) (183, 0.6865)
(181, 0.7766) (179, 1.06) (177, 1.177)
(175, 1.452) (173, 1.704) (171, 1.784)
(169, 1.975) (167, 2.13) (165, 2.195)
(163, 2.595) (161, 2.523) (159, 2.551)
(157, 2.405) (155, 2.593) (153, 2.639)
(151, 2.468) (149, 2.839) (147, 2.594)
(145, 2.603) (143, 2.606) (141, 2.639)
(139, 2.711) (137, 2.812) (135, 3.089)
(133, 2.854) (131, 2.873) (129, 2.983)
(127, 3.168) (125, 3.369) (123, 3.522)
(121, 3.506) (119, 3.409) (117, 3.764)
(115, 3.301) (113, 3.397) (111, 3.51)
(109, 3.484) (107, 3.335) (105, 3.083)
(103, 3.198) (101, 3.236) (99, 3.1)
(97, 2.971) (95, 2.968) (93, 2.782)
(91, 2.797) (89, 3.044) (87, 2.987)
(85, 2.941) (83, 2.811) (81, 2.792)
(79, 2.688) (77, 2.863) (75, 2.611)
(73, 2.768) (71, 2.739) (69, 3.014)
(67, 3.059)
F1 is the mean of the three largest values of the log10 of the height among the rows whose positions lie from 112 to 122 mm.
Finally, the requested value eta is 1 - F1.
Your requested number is 0.45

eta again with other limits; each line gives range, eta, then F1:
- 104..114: 0.46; 0.54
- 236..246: 0.76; 0.24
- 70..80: 0.55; 0.45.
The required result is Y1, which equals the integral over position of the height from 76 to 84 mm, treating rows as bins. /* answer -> 22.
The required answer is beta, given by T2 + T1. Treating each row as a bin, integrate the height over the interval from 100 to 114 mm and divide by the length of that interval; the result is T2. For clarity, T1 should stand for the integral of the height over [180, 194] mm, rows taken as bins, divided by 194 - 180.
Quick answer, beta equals 4.62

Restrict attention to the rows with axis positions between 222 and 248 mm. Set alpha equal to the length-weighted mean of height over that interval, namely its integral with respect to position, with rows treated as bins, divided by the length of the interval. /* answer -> 2.0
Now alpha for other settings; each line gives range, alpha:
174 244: 2.0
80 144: 3.1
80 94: 2.9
